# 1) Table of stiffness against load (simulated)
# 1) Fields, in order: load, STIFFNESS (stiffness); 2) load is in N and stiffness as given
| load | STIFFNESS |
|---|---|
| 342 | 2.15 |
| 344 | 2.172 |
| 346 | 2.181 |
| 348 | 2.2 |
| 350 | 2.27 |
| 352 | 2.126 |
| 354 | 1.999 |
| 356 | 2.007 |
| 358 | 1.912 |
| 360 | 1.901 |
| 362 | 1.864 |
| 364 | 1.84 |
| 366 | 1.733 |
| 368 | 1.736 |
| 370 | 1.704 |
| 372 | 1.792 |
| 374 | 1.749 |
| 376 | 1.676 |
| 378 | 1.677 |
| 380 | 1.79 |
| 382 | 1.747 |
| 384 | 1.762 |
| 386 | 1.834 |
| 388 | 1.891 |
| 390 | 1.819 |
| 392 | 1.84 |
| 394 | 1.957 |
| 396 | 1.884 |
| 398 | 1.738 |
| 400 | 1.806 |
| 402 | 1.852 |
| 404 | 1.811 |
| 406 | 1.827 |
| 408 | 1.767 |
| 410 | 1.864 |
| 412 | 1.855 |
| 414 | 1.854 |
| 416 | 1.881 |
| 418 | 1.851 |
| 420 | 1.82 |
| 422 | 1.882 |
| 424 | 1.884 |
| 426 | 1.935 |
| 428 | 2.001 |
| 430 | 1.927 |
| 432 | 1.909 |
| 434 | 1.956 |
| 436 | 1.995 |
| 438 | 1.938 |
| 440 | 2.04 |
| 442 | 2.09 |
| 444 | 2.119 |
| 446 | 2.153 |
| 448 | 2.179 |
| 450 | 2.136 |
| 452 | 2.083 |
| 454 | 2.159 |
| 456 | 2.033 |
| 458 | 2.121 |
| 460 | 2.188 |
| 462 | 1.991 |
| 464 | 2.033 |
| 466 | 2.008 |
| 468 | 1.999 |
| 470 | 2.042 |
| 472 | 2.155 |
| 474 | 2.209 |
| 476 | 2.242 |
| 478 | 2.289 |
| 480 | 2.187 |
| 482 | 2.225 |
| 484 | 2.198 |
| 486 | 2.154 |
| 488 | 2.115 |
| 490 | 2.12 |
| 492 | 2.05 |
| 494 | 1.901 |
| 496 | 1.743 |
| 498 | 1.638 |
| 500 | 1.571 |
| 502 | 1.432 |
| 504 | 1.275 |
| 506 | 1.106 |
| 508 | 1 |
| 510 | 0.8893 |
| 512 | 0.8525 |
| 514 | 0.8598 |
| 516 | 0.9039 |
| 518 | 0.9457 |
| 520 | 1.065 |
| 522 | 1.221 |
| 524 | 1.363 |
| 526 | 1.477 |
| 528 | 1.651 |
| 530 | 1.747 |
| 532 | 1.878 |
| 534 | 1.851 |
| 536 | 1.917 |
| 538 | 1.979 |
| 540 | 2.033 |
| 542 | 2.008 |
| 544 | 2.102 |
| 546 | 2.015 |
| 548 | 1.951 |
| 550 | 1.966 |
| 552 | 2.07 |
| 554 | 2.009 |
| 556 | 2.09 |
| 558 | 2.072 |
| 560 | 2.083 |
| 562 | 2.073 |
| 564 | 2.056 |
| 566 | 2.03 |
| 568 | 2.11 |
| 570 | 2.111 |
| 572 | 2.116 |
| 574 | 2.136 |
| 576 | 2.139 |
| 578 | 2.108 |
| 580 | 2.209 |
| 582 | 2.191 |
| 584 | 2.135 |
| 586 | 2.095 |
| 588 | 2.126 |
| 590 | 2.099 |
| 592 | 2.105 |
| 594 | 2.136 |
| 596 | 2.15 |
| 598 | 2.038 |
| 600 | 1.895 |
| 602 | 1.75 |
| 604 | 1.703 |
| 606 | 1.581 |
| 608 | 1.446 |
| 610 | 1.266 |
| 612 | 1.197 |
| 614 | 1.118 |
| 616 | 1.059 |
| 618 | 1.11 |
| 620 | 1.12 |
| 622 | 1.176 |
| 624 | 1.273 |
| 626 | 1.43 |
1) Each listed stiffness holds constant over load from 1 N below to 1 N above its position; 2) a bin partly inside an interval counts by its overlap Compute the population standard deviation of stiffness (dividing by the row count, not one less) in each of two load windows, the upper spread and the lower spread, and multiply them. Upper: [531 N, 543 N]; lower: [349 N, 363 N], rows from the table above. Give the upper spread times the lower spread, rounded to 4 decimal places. 0.0089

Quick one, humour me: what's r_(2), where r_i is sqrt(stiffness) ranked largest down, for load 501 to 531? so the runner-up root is 1.28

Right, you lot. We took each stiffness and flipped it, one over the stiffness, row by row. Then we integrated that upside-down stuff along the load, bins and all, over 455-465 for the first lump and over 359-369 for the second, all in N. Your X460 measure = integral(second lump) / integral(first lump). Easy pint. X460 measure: 1.14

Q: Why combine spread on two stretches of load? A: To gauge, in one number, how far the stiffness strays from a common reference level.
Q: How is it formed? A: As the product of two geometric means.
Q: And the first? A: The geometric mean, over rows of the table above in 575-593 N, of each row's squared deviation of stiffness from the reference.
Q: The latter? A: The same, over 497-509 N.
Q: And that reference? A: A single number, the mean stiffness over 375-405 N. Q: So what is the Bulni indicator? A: 0.017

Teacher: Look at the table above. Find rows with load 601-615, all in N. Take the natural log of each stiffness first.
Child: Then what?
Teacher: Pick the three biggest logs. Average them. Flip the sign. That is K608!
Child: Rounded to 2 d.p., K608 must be -0.52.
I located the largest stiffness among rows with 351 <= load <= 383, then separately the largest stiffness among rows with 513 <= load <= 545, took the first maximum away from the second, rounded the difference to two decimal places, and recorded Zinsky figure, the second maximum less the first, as -0.02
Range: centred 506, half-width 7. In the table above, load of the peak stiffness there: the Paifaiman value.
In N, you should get 500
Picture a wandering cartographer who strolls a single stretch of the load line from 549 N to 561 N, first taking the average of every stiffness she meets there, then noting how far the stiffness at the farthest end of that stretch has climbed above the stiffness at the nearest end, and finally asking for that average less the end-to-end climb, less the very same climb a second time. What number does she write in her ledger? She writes 1.8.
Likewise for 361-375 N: 2.0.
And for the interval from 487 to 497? 2.7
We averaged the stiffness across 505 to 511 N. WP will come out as 1.00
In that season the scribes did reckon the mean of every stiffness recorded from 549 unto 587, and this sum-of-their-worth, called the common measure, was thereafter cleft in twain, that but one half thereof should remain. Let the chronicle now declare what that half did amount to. 1.05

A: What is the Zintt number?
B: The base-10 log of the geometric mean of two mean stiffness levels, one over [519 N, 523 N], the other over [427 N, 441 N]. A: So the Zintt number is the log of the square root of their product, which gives 0.18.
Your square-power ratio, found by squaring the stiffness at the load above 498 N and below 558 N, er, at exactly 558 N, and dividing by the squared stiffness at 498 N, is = 1.6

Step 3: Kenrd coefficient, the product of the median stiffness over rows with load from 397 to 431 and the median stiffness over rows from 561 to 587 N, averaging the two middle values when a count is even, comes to 3.9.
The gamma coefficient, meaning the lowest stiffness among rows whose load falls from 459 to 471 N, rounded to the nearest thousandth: 1.991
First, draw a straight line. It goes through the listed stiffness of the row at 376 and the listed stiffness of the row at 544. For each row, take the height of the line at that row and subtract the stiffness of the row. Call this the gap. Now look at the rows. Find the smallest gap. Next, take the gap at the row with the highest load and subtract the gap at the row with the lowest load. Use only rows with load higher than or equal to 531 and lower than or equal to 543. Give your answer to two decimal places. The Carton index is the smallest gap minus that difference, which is 0.16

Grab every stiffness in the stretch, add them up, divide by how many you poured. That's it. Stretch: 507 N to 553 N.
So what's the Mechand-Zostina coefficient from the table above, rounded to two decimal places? 1.55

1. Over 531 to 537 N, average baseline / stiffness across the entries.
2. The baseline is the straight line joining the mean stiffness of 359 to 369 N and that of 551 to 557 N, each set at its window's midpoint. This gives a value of 1.08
